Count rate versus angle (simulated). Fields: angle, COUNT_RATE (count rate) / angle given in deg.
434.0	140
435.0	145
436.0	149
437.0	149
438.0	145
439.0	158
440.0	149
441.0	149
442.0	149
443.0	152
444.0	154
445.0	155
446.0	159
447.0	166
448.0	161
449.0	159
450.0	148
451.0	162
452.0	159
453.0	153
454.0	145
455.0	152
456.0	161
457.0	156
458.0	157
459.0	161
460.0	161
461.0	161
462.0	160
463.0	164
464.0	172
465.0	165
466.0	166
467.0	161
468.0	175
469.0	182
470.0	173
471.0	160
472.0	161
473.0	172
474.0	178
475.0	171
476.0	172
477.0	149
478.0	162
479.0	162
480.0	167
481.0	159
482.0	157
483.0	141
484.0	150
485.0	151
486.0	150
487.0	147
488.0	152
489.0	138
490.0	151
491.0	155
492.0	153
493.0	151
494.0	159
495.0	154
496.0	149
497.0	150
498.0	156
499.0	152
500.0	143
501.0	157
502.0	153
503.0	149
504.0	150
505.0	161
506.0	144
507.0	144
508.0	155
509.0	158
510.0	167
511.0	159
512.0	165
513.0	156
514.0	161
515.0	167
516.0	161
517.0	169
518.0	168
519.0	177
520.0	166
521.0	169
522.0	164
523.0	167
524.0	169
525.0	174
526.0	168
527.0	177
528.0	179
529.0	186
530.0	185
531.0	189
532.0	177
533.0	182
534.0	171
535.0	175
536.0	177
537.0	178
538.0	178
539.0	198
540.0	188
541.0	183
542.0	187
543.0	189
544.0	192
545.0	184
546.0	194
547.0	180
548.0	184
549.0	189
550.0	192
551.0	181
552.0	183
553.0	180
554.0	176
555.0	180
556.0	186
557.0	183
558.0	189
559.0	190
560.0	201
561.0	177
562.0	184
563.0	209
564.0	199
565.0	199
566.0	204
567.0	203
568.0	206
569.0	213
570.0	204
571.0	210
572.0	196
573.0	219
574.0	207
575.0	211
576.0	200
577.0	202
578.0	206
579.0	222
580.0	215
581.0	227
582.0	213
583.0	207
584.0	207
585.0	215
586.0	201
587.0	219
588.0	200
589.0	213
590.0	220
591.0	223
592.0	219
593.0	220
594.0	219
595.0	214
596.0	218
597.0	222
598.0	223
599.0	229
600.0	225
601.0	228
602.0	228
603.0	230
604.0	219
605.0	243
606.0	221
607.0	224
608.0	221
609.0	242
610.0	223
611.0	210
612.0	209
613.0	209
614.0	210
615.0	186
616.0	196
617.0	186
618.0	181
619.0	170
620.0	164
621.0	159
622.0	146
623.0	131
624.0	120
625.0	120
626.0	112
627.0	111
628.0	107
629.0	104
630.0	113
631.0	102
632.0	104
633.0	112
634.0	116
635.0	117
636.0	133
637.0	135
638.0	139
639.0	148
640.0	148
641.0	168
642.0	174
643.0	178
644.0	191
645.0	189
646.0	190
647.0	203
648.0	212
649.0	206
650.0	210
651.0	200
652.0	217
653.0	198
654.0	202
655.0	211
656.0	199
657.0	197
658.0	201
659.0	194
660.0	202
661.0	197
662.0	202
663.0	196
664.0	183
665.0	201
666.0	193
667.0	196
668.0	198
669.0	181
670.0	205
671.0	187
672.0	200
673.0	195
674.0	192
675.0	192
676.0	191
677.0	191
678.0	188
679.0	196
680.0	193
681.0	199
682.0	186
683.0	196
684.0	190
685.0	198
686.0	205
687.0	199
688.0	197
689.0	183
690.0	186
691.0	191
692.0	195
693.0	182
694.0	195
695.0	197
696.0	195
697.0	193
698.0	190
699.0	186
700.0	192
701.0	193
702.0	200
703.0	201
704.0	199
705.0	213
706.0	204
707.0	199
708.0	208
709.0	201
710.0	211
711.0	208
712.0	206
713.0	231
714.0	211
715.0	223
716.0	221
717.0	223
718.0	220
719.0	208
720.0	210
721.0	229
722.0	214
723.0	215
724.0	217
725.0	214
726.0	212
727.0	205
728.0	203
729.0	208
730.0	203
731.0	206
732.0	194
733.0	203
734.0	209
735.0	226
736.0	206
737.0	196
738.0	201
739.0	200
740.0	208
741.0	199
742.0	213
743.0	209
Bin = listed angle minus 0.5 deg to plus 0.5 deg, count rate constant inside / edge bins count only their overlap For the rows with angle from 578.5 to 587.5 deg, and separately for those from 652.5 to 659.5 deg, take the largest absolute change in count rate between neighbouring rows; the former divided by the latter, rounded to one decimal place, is 1.5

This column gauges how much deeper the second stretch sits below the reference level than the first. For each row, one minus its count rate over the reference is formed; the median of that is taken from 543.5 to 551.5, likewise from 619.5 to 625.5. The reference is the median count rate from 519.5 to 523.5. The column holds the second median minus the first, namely 0.29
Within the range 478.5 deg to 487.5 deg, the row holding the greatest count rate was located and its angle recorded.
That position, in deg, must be 480.0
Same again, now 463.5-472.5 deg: 469.0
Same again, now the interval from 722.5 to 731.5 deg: 724.0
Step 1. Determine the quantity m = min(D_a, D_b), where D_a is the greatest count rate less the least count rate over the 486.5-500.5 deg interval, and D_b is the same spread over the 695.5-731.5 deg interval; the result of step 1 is 21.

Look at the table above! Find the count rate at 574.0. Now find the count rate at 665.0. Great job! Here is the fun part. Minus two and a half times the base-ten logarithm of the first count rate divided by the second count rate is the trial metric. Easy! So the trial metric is 0.0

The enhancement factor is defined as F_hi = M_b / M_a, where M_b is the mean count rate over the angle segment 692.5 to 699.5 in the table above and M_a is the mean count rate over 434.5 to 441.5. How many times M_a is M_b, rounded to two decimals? 1.28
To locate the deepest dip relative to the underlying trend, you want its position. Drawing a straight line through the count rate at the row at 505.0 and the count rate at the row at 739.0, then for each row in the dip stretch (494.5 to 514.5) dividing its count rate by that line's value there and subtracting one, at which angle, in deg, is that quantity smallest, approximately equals 507.0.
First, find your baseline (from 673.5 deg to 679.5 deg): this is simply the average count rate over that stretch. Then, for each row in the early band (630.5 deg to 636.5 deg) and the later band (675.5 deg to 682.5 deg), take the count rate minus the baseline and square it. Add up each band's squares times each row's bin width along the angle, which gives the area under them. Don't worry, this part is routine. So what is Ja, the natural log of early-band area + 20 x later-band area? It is 10.6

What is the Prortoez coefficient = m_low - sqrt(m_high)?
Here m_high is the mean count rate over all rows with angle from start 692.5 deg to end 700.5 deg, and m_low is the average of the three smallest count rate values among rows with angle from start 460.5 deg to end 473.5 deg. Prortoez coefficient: 147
